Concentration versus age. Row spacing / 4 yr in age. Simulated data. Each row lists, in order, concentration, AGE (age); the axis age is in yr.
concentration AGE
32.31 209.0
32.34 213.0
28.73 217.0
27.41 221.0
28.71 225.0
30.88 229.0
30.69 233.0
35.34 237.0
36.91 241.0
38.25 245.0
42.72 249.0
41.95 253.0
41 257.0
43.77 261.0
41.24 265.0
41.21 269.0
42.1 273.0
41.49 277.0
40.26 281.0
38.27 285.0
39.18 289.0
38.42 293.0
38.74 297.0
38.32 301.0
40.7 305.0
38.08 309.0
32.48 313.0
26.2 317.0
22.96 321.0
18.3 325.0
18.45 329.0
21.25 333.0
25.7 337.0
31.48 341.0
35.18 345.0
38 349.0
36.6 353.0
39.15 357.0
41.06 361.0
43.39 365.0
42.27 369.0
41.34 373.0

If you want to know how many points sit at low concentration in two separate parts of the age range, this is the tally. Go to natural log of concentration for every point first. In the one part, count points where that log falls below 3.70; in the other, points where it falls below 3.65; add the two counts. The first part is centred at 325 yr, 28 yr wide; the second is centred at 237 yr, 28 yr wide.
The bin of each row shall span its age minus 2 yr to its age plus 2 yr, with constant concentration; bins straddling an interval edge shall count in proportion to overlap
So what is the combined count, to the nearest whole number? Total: 13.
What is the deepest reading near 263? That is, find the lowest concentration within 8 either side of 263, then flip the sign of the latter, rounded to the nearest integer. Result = -41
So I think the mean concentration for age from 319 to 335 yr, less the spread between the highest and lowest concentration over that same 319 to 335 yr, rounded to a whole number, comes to 16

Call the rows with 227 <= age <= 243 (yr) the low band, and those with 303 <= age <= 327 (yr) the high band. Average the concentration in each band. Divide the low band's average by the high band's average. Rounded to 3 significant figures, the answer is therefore 1.12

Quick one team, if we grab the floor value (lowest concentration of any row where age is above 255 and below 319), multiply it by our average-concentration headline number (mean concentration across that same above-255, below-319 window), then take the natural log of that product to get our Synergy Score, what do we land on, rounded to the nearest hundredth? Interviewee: 6.93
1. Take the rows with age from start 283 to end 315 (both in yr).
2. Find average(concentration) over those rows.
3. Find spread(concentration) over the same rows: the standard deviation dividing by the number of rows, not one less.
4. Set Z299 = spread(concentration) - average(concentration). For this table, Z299 -35.8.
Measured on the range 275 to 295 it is -38.3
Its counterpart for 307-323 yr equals -24.1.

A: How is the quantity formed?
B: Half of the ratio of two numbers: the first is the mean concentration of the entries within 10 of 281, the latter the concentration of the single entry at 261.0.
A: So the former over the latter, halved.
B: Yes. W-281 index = 0.46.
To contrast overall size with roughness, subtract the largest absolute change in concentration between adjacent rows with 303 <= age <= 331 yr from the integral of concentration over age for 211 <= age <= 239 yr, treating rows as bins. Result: 850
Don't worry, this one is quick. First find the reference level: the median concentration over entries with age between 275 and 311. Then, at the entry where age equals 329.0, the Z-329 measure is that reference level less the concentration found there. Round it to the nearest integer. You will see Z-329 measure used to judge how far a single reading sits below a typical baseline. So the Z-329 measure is 20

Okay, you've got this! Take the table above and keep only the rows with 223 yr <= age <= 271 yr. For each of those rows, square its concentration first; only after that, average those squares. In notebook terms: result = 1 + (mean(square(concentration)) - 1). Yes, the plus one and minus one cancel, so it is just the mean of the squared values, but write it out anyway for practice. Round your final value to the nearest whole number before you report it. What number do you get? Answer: 1448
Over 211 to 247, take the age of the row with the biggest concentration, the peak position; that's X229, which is 245.0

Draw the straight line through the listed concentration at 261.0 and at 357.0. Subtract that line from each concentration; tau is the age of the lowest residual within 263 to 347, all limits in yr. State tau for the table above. 325.0 yr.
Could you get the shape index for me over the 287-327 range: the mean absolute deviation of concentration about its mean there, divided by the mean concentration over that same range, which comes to 0.20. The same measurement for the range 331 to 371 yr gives 0.16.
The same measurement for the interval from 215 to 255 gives 0.14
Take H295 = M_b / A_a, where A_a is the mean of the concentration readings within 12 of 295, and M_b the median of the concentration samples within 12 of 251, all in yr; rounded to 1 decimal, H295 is 1.1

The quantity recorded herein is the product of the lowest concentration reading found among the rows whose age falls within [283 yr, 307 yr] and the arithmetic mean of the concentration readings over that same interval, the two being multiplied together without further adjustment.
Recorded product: 1490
